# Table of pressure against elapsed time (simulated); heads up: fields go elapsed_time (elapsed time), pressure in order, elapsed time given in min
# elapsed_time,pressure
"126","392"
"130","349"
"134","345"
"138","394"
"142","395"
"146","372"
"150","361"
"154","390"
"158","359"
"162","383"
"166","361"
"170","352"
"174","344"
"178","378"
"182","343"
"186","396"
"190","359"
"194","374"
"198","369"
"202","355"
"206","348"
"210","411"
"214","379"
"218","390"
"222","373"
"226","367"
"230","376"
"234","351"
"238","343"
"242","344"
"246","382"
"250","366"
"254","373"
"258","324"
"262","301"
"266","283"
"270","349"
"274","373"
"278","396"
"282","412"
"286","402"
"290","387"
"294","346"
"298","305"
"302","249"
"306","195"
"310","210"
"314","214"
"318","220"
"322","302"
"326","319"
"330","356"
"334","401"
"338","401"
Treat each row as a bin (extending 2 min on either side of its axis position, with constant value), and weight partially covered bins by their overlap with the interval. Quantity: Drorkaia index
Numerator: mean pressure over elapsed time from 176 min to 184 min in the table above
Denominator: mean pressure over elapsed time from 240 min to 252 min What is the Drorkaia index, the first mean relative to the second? 0.99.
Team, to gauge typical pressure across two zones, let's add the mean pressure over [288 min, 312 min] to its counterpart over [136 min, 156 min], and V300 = 664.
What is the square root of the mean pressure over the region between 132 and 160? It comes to 19.3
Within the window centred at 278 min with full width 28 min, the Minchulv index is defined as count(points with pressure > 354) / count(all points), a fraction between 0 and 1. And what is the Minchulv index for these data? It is 0.71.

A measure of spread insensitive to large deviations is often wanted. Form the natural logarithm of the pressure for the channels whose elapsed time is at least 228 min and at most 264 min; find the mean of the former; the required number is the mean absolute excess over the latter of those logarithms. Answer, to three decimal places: 0.059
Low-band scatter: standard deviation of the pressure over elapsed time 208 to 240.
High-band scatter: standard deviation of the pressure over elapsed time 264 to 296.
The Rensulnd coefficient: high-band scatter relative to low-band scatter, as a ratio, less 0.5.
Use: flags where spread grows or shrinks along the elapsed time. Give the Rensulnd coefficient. 1.5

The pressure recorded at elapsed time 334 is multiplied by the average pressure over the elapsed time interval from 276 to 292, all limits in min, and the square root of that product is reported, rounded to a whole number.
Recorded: 400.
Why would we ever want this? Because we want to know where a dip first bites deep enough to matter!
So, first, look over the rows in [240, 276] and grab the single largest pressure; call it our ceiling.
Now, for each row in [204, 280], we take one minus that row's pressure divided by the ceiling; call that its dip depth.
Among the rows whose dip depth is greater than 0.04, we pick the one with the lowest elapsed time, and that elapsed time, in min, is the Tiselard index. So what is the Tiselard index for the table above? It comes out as 206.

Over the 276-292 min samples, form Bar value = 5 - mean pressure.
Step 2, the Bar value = -394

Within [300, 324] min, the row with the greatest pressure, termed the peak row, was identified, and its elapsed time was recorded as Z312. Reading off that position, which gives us 322 min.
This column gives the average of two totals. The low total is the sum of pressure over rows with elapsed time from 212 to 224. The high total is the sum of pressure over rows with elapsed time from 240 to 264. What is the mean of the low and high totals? 1616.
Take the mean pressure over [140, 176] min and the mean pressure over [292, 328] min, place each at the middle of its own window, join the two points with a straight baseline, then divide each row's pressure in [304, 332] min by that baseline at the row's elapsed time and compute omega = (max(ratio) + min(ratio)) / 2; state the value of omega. 1.085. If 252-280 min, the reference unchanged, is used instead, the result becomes 1.179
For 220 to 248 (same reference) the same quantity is 1.171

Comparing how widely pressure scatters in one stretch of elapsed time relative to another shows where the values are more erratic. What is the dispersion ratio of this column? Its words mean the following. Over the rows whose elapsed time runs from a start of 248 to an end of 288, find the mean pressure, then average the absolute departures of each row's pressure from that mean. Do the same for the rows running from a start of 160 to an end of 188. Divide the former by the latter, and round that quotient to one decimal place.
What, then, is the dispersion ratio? 2.0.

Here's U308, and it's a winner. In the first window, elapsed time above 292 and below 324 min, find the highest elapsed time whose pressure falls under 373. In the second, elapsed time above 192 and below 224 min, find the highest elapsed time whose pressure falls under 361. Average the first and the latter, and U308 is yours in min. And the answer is 264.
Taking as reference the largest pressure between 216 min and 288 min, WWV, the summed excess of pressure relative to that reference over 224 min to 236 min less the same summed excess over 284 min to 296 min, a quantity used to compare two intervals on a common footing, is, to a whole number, -41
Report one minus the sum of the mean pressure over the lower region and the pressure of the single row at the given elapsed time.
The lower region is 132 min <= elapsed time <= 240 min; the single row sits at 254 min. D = -741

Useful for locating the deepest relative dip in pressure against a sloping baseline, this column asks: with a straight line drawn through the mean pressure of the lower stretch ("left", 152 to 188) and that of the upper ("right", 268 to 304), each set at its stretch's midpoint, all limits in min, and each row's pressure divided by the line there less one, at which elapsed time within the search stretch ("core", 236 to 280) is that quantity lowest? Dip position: 266 min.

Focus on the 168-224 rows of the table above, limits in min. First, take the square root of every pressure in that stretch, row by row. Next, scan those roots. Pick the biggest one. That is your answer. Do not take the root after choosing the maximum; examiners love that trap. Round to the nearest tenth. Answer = 20.3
